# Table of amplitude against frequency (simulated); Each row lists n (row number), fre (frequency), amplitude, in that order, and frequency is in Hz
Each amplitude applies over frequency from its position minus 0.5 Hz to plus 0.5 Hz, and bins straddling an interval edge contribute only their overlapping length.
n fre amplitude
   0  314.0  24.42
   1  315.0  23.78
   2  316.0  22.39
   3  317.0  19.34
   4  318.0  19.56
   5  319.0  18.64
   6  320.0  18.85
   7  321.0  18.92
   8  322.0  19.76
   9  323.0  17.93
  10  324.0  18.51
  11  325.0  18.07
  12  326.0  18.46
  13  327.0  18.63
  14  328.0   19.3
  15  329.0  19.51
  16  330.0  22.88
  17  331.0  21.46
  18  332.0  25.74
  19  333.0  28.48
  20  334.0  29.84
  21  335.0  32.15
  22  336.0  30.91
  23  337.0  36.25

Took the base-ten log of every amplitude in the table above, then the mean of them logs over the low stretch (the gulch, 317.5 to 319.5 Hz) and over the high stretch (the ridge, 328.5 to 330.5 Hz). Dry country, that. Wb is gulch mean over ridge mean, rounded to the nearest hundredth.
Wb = 0.97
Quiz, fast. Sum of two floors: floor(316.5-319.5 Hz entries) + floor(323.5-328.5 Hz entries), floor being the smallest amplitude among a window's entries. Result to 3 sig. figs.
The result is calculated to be 36.7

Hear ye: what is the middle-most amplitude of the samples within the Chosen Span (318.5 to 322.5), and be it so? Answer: 18.9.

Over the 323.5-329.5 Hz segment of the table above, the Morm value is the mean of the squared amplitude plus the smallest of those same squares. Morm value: 678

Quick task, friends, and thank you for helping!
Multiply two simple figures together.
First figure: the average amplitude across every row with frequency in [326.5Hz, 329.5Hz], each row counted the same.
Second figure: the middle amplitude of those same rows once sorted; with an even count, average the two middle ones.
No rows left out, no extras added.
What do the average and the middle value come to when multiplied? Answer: 370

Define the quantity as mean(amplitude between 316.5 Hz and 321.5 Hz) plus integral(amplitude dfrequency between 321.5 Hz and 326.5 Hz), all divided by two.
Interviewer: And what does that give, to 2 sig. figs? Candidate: 56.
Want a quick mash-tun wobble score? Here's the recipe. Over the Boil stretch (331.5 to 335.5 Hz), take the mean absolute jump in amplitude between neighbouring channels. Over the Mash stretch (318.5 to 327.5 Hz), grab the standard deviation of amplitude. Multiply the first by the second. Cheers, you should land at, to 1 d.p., 1.1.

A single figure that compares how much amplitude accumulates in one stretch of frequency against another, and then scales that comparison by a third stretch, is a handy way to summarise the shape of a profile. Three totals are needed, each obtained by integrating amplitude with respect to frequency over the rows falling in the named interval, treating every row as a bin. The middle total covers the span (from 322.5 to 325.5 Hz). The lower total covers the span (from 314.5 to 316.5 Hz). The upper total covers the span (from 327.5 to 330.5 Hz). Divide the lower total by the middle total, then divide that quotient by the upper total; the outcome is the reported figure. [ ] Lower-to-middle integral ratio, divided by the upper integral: 0.014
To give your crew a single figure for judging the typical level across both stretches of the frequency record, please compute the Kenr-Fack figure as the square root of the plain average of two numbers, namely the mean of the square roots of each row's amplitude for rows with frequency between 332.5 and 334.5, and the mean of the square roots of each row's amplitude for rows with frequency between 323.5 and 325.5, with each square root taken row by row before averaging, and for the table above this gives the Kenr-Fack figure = 2.20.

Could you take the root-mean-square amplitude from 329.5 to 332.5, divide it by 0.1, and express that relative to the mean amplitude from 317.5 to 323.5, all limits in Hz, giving 12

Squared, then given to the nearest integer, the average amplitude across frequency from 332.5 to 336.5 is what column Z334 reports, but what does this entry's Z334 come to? 921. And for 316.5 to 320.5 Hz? 365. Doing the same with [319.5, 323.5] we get 356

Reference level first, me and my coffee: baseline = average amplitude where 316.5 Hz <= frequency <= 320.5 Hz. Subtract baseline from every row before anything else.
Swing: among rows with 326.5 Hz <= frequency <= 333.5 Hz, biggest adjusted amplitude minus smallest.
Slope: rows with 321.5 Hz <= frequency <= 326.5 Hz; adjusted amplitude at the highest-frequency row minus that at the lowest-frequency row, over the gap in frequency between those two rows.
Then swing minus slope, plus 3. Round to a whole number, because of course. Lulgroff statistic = 13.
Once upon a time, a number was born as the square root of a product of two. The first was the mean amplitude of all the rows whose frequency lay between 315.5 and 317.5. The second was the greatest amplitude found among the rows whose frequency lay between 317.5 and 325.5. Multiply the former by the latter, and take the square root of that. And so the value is 20.3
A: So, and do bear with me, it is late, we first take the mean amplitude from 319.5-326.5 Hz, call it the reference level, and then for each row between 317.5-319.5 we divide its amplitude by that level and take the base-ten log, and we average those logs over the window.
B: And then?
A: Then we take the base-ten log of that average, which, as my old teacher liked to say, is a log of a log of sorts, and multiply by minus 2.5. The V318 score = 5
